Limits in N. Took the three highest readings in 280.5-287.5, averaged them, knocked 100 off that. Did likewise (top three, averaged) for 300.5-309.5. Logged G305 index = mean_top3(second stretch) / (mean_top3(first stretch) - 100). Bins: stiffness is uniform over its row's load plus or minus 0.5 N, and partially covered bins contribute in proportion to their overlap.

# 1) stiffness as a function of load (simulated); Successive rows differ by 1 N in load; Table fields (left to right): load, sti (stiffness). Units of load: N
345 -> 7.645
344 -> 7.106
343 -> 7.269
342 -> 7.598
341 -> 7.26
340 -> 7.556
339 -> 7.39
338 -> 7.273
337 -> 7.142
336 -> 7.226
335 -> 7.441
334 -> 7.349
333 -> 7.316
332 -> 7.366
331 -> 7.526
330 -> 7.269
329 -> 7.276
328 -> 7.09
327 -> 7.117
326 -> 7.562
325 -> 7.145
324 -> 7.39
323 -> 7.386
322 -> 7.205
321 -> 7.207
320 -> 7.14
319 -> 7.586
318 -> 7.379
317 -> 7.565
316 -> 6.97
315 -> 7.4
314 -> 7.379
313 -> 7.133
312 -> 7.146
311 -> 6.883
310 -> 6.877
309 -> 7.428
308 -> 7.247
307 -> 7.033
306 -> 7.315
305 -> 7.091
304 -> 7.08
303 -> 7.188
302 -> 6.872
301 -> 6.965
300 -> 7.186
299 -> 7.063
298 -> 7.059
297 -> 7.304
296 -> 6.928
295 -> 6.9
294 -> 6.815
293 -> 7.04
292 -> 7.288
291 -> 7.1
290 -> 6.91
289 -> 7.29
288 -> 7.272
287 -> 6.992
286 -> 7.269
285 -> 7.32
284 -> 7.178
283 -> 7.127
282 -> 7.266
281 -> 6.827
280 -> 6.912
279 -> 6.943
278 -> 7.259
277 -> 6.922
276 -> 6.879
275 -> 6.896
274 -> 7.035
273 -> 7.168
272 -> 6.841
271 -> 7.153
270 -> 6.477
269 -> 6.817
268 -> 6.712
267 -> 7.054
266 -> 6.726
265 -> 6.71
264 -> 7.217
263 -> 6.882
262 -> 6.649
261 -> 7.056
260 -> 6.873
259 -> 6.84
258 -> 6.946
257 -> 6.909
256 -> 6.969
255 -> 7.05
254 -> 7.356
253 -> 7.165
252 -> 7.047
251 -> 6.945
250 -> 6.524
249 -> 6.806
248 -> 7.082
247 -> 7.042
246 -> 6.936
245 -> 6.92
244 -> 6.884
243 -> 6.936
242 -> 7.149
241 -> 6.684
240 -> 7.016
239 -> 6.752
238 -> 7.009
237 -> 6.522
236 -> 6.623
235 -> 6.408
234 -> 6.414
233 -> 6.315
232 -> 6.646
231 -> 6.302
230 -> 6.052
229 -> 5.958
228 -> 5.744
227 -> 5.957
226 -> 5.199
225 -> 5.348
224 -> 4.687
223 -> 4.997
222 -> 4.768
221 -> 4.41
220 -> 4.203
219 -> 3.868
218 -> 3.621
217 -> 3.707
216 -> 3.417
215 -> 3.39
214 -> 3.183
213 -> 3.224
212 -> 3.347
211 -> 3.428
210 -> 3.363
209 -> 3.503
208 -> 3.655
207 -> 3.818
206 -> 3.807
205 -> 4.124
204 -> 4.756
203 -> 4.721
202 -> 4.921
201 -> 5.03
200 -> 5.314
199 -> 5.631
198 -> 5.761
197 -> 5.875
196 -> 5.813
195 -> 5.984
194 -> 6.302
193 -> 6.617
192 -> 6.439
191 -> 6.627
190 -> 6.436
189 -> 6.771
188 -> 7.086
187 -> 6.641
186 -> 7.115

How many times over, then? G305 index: -0.0791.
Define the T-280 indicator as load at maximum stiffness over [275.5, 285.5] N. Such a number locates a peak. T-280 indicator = 285 N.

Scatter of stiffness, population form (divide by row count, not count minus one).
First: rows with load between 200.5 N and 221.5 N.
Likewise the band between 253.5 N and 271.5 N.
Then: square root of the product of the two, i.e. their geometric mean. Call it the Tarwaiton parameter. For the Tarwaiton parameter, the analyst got 0.35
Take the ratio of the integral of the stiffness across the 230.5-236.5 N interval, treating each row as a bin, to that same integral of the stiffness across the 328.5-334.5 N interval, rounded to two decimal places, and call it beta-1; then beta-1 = 0.88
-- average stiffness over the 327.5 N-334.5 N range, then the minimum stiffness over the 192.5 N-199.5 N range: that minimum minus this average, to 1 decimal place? -1.7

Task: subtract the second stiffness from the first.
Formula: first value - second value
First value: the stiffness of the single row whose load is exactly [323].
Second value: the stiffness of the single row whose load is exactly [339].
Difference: 0.0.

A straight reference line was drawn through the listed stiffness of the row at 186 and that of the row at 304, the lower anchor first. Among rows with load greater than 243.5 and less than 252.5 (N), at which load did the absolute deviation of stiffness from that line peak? 250 N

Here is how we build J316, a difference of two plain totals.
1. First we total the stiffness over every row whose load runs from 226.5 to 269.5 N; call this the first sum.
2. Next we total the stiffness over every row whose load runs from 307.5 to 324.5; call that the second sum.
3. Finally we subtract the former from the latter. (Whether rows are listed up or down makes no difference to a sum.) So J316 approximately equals -167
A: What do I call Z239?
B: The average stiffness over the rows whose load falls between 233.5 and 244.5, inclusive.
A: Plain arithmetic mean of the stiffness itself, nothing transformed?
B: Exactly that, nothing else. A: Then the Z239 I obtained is 6.76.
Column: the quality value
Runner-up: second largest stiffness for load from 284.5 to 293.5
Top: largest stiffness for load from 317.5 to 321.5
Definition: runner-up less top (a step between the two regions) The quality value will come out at -0.30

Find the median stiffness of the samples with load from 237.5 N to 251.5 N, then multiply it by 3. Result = 20.8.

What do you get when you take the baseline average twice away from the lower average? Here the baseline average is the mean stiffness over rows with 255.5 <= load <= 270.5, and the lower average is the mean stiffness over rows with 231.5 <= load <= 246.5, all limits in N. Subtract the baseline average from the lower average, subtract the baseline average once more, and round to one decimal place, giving -7.0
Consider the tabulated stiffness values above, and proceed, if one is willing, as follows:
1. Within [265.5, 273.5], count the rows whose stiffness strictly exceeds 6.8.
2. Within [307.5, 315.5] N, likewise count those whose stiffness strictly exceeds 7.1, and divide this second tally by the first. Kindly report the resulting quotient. 1.2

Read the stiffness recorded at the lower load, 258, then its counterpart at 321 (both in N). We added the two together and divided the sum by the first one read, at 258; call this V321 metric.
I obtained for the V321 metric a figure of 2.0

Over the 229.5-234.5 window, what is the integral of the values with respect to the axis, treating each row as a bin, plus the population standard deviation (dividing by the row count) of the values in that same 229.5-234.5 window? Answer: 31.9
